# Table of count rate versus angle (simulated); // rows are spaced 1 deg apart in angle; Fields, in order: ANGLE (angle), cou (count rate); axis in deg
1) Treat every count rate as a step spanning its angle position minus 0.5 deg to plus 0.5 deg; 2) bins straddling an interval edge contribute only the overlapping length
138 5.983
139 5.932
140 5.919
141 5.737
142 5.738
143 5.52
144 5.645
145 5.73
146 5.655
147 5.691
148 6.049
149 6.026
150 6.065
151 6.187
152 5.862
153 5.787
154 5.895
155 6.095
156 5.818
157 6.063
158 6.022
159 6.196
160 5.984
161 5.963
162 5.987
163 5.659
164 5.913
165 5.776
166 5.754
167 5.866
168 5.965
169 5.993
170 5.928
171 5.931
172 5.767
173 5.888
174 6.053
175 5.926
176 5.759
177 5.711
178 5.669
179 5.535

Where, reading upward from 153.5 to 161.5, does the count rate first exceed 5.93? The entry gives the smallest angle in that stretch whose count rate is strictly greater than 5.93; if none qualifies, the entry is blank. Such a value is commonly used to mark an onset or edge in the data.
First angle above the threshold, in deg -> 155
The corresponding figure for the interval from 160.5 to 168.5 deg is 161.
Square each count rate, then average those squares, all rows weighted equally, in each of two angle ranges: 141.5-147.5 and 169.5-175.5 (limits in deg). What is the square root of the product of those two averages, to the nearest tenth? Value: 33.5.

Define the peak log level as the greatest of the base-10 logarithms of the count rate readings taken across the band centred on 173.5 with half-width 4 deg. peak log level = 0.782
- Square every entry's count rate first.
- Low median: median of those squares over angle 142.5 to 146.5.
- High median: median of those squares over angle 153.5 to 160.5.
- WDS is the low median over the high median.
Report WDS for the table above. 0.88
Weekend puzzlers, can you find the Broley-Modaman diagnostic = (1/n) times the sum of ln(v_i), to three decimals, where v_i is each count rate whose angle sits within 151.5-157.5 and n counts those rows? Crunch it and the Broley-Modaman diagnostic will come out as 1.778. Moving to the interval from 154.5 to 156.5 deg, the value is 1.784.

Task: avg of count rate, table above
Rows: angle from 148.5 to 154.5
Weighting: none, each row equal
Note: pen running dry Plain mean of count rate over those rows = 5.97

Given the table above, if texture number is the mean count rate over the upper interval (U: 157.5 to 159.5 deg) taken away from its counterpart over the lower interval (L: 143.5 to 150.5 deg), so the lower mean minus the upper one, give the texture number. -0.3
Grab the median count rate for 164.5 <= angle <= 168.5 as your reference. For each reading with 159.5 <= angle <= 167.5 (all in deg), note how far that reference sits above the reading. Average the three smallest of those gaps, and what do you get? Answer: -0.157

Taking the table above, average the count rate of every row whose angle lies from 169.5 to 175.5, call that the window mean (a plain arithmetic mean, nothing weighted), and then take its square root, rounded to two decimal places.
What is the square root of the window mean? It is 2.43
